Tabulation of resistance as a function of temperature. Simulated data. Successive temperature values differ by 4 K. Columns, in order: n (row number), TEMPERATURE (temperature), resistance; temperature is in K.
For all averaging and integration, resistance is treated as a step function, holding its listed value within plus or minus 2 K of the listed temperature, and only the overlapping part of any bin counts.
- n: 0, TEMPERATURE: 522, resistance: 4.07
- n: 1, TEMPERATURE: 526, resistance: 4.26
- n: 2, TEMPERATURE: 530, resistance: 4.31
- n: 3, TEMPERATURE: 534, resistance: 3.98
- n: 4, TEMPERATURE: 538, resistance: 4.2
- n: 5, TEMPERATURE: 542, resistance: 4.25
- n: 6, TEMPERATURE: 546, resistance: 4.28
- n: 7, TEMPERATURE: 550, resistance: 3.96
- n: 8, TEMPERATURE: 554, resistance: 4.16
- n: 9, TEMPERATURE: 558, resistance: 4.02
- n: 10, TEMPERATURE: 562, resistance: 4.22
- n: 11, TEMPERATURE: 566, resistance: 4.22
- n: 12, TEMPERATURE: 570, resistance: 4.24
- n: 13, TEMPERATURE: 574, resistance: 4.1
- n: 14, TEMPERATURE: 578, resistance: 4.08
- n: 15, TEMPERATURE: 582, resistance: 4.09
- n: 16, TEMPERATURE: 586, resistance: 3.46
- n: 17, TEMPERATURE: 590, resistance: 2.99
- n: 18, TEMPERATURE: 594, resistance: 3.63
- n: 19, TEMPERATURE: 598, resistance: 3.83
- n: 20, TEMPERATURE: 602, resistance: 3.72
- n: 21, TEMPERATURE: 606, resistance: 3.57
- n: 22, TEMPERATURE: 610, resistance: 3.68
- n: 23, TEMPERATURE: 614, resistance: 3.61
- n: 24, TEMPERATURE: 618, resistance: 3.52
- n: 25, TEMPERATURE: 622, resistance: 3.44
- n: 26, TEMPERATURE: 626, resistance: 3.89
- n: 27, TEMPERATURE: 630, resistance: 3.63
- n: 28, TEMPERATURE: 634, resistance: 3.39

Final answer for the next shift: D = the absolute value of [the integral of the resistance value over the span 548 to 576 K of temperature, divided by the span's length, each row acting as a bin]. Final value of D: 4.13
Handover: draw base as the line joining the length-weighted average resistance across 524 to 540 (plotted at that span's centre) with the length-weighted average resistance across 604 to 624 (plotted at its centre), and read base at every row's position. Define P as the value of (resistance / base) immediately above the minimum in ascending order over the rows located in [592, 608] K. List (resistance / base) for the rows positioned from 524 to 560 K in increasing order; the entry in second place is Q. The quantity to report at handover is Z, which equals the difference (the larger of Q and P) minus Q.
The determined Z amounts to 0.01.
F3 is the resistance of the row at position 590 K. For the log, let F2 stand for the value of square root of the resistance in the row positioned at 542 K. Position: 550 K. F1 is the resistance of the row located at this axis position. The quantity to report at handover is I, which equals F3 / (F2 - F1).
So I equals -1.57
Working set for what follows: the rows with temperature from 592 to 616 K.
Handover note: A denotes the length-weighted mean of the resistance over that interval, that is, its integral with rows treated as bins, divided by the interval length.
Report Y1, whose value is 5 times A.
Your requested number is 18.4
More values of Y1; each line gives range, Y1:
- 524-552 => 20.9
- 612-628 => 18.1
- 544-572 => 20.8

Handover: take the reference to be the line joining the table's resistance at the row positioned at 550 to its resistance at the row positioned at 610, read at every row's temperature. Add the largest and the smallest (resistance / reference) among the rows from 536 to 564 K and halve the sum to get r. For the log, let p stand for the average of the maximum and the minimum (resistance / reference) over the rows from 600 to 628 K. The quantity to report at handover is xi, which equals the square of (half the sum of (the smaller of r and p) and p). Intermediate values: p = 1.01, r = 1.04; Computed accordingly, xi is 1.03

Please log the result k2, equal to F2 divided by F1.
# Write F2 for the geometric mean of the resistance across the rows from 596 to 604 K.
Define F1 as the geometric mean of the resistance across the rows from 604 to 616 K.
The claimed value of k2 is 1.04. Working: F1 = 3.62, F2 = 3.77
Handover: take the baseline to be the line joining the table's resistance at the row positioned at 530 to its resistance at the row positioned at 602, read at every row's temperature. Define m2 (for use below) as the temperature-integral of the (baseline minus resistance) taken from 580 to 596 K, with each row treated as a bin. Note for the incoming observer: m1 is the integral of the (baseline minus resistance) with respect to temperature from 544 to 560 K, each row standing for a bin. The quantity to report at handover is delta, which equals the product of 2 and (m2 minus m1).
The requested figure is 9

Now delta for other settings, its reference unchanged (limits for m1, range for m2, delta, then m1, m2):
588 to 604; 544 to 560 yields -6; 3.6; 0.4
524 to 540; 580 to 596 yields 6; 1.7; 4.7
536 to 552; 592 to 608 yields 1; 0.4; 0.8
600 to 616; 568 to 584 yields -7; 0.4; -3.1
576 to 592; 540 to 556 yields -7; 3.4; 0.0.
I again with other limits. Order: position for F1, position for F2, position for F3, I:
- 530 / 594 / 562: -1.75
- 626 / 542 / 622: -1.88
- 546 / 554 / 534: -1.78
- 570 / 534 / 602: -1.66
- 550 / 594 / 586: -1.68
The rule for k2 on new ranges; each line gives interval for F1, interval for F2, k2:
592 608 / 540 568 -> 1.13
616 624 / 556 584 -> 1.19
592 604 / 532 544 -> 1.11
